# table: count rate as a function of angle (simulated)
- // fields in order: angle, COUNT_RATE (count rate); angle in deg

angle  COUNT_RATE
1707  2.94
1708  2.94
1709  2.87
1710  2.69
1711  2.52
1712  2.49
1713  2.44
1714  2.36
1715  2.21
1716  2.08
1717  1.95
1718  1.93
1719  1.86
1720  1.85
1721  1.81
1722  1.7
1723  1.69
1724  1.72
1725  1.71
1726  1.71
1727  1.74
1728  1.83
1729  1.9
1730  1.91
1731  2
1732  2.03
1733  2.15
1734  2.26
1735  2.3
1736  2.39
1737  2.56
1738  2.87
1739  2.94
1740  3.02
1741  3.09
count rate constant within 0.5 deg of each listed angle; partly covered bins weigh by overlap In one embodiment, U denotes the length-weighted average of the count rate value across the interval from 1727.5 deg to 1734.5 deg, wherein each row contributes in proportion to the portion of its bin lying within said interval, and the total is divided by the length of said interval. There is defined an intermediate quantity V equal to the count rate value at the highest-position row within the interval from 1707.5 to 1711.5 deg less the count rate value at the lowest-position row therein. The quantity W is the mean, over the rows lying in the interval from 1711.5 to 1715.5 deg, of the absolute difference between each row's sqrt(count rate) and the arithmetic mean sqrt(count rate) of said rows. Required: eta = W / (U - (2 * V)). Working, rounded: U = 2.0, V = -0.42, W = 0.029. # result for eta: 0.0103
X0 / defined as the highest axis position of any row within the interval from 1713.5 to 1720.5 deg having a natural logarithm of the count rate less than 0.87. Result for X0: 1720 deg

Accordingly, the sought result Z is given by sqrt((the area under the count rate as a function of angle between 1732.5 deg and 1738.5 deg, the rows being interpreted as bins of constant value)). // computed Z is 3.8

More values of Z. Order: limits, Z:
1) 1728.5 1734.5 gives 3.5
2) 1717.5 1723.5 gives 3.3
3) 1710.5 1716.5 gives 3.8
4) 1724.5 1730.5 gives 3.3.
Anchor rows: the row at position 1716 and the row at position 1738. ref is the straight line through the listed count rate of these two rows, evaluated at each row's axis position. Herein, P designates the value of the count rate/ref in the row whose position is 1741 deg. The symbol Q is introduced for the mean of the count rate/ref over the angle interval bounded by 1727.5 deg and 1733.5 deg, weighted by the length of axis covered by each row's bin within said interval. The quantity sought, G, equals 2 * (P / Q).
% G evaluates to 2.7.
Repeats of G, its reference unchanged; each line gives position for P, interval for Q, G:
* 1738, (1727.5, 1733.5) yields 2.6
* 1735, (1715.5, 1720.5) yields 1.9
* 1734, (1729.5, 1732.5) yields 2.2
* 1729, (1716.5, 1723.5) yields 1.8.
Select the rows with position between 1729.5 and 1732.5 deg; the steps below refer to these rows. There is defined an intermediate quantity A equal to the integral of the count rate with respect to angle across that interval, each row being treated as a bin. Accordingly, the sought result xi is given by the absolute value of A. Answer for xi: 5.9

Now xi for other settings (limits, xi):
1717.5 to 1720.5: 5.6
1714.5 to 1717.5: 6.2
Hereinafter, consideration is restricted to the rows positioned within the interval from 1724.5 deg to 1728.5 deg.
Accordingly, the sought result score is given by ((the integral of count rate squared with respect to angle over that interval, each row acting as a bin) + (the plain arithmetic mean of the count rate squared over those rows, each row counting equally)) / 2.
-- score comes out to 7.6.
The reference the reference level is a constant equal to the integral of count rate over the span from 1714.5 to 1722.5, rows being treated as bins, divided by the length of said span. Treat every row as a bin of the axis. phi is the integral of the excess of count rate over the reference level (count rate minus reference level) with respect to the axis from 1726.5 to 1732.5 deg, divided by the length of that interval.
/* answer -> 0.0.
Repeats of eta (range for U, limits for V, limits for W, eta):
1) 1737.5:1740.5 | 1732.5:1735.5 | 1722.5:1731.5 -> 0.0136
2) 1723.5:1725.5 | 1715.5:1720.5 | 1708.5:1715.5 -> 0.0225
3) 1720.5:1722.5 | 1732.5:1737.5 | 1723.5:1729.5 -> 0.0257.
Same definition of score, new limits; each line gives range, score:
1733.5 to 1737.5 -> 14.2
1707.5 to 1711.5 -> 19.0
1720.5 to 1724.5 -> 7.5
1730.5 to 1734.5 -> 11.2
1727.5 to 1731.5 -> 9.1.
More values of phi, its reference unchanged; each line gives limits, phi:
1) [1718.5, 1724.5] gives -0.2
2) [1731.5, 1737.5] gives 0.4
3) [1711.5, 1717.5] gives 0.3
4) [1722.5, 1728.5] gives -0.2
